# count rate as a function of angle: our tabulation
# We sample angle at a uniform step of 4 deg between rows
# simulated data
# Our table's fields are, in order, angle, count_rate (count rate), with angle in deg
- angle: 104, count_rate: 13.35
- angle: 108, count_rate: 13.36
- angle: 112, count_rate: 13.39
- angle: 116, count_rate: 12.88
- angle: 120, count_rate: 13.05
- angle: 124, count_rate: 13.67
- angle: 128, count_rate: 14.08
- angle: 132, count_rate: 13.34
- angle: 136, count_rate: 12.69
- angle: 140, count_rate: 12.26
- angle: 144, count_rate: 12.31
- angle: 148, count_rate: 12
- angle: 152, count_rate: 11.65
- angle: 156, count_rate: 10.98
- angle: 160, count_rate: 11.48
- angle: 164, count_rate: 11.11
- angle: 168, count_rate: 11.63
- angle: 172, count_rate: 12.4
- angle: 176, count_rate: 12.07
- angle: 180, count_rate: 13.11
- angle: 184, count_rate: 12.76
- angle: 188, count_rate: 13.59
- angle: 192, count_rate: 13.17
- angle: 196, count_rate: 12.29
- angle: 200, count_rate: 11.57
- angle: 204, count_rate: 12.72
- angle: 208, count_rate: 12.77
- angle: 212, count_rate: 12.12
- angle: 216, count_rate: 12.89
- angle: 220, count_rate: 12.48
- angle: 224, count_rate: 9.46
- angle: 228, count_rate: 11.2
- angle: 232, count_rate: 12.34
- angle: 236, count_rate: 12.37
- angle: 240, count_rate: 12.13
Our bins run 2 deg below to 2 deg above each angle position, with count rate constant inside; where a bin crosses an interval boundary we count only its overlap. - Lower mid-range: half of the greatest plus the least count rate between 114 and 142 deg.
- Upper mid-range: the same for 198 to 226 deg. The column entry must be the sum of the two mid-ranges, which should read 24.3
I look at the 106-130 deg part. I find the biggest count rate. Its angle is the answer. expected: 128 deg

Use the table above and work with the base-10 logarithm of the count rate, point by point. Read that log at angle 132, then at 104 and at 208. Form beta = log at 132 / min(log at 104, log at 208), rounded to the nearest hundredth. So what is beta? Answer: 1.02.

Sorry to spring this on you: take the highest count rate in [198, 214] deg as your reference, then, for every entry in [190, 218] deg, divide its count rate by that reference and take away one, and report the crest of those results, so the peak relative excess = 0.03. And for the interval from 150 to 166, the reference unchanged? -0.09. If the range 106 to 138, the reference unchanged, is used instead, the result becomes 0.10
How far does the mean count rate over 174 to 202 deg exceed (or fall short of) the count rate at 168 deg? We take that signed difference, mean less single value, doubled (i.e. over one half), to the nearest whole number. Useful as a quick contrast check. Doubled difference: 2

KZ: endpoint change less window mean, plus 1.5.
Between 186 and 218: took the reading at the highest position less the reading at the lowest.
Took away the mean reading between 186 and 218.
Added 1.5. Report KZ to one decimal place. -11.8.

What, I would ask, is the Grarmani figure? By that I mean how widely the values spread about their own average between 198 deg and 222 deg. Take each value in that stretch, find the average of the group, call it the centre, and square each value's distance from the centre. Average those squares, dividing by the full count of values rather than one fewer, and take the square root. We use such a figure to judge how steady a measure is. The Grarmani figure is 0.5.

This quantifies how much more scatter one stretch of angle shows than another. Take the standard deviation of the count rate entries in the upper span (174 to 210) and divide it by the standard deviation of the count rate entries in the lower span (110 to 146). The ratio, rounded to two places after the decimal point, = 1.01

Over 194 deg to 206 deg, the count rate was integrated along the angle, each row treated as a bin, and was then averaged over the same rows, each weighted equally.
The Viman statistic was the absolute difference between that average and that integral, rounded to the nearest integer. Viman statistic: 134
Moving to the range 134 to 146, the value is 137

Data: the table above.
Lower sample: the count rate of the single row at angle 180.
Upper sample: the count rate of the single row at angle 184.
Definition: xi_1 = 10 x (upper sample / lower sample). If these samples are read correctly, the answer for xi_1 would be 9.7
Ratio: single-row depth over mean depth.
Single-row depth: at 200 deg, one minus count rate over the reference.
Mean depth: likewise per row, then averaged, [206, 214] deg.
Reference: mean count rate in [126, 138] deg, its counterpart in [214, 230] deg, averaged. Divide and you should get -139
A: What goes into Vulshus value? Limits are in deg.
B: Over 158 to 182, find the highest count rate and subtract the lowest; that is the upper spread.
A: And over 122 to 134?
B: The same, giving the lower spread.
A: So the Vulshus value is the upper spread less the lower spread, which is 1.3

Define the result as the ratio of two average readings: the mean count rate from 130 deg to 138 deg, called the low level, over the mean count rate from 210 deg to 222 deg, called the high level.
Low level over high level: 1.04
